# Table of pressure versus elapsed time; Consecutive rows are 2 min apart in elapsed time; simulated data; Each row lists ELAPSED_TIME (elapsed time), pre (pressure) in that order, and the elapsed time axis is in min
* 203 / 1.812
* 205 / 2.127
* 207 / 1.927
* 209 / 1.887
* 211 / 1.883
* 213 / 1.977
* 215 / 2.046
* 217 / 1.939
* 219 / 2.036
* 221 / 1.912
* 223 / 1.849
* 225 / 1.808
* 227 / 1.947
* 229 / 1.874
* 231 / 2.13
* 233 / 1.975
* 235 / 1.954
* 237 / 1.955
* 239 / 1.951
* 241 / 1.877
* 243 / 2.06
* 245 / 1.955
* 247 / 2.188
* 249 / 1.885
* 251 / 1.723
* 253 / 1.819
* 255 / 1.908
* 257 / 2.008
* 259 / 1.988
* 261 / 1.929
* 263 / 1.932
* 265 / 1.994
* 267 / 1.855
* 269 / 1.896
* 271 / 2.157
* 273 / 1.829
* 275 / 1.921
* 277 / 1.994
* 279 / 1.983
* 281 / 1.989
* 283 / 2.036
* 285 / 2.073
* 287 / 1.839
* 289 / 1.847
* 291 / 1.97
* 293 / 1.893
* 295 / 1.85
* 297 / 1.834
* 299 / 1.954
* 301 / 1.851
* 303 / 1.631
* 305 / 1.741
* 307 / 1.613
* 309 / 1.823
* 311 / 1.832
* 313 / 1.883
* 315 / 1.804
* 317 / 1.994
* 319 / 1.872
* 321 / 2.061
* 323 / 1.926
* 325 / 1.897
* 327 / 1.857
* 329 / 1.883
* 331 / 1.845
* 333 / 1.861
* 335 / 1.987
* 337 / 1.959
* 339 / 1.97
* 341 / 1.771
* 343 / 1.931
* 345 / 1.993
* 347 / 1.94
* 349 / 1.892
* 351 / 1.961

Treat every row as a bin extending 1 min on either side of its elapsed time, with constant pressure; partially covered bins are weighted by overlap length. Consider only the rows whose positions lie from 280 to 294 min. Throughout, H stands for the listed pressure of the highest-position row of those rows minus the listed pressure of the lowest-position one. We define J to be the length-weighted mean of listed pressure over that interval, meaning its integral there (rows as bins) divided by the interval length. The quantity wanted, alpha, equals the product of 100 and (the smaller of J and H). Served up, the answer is -10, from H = -0.10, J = 1.95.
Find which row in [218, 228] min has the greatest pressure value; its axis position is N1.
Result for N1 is 219 min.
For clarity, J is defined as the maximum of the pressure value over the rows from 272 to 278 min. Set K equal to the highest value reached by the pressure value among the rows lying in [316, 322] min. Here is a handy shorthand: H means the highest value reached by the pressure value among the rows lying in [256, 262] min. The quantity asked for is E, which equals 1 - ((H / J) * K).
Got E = -1.08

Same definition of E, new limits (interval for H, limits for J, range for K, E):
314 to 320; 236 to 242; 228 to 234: -1.17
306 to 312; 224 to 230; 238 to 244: -0.94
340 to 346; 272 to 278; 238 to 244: -1.06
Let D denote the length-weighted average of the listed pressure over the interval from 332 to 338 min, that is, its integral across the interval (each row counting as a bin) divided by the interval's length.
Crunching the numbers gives 1.94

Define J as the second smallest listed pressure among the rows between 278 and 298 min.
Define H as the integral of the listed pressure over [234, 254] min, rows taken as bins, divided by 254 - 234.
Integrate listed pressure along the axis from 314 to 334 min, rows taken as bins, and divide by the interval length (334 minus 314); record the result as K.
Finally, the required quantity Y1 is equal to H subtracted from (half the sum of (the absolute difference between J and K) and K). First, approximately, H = 1.937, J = 1.839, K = 1.90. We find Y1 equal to -0.96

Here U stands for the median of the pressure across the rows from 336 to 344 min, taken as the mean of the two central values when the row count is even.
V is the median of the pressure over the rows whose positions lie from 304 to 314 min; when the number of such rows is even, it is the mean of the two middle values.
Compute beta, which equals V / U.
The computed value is 0.94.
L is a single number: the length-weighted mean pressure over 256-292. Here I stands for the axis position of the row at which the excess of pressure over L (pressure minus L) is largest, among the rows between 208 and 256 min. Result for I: 247 min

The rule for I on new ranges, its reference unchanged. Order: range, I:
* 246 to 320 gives 247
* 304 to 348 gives 321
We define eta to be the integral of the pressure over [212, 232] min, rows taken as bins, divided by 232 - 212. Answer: 1.952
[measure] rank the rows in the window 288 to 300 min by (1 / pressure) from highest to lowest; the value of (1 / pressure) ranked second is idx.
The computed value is 0.541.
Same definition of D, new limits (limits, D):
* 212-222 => 1.98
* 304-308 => 1.68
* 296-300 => 1.89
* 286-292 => 1.89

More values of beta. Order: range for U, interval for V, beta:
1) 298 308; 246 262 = 1.10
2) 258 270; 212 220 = 1.04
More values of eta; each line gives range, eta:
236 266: 1.945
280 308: 1.866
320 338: 1.920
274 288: 1.976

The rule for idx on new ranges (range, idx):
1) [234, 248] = 0.513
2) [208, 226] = 0.541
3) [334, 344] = 0.518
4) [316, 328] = 0.534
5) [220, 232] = 0.541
